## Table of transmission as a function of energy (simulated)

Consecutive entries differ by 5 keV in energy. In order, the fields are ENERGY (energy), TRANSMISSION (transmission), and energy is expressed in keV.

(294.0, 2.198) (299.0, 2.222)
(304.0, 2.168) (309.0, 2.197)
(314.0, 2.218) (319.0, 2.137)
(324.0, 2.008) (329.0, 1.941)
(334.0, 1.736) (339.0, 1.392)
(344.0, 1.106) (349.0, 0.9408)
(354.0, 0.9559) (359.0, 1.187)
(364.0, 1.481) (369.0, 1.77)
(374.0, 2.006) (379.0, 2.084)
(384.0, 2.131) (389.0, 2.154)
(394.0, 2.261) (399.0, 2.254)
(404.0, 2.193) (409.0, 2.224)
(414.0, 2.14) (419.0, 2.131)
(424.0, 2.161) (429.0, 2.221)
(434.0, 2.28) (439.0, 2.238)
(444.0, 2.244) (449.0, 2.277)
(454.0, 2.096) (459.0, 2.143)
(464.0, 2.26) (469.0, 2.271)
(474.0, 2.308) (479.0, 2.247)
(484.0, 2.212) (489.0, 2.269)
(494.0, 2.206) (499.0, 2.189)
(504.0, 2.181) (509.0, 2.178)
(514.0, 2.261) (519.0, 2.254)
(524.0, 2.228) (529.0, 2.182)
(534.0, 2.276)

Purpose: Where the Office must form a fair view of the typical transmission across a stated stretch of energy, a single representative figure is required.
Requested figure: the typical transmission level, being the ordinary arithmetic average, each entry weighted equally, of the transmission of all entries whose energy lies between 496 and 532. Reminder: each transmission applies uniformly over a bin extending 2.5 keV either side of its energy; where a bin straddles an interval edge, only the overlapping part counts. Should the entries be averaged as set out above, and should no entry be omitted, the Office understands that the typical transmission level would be 2.2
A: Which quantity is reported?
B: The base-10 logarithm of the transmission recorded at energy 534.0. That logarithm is 0.357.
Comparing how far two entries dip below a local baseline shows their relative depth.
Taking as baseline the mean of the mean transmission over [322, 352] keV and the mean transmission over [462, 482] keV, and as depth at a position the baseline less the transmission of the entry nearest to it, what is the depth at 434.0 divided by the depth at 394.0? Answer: 1.1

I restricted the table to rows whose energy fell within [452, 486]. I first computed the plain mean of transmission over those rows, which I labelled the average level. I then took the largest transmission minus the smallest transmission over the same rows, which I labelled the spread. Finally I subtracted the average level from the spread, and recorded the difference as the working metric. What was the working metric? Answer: -2.01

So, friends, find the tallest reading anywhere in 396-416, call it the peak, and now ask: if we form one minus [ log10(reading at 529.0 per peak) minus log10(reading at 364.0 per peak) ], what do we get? 0.83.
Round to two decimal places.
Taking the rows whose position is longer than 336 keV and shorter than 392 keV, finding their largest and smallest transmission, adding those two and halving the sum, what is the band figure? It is 1.55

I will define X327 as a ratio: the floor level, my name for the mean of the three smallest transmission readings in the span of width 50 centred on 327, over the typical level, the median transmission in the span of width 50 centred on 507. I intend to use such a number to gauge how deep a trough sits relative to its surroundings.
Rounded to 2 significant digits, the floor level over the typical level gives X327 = 0.52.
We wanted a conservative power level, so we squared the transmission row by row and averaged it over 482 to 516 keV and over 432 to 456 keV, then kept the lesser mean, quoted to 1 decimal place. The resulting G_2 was 4.9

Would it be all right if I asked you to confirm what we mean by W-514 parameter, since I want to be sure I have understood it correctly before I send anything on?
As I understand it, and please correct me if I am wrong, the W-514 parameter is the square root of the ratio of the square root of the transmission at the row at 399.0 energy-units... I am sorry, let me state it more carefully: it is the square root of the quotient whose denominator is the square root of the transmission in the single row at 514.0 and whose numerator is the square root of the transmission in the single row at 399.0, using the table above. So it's 0.999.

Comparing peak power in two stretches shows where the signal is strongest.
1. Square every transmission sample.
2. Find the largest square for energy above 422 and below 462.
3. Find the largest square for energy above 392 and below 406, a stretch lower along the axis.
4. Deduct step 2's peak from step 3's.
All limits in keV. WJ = -0.1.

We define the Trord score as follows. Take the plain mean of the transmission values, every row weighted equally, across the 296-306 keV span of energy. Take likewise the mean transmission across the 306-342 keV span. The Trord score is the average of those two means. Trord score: 2.07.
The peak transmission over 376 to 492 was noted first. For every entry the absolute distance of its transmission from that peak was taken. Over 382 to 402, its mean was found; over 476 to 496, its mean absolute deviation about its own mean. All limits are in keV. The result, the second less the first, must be -0.08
